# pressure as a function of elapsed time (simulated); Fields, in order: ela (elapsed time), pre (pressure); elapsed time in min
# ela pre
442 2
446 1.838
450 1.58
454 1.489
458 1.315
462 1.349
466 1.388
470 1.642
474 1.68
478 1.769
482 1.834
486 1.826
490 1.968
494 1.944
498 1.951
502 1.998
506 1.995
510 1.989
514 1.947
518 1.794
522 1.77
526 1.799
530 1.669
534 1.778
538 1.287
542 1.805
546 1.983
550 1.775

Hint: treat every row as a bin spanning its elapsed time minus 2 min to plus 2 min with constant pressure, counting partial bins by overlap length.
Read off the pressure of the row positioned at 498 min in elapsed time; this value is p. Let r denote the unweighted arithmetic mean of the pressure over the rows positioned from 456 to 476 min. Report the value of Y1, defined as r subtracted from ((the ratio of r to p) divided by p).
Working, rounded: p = 1.951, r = 1.47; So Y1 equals -1.09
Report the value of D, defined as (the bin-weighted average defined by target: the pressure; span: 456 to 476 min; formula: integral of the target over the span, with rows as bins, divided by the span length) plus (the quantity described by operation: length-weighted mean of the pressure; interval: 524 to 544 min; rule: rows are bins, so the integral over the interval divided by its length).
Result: 3.14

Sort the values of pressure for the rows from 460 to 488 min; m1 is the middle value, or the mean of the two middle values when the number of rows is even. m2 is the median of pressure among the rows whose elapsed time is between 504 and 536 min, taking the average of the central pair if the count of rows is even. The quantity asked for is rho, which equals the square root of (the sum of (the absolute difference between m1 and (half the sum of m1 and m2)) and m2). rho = 1.36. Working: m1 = 1.68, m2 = 1.80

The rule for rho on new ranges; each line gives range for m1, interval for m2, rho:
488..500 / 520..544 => 1.36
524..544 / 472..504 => 1.39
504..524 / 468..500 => 1.37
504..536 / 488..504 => 1.43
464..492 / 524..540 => 1.32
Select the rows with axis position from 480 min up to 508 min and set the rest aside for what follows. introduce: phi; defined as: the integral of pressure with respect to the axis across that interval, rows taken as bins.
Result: 54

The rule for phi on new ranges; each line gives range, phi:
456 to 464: 11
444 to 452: 14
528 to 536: 14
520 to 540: 33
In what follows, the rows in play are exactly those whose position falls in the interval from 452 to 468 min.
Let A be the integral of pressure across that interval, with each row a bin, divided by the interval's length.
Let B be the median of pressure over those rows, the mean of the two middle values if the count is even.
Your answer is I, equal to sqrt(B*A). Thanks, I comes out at 1.38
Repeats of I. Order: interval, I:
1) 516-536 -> 1.77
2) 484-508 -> 1.95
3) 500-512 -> 1.99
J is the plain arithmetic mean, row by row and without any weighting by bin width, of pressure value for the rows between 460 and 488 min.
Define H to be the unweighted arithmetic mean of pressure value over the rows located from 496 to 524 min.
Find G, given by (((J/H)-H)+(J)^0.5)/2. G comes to 0.11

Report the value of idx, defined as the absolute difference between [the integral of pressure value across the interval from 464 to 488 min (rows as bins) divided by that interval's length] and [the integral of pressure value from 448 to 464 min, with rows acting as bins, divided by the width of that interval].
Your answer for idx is 0.26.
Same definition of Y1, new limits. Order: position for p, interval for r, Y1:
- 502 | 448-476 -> -1.12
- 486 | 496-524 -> -1.34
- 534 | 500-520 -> -1.33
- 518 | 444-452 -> -1.18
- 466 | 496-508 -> -0.95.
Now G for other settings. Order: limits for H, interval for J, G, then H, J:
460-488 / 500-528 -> 0.45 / 1.64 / 1.90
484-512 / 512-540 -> 0.12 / 1.95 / 1.72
